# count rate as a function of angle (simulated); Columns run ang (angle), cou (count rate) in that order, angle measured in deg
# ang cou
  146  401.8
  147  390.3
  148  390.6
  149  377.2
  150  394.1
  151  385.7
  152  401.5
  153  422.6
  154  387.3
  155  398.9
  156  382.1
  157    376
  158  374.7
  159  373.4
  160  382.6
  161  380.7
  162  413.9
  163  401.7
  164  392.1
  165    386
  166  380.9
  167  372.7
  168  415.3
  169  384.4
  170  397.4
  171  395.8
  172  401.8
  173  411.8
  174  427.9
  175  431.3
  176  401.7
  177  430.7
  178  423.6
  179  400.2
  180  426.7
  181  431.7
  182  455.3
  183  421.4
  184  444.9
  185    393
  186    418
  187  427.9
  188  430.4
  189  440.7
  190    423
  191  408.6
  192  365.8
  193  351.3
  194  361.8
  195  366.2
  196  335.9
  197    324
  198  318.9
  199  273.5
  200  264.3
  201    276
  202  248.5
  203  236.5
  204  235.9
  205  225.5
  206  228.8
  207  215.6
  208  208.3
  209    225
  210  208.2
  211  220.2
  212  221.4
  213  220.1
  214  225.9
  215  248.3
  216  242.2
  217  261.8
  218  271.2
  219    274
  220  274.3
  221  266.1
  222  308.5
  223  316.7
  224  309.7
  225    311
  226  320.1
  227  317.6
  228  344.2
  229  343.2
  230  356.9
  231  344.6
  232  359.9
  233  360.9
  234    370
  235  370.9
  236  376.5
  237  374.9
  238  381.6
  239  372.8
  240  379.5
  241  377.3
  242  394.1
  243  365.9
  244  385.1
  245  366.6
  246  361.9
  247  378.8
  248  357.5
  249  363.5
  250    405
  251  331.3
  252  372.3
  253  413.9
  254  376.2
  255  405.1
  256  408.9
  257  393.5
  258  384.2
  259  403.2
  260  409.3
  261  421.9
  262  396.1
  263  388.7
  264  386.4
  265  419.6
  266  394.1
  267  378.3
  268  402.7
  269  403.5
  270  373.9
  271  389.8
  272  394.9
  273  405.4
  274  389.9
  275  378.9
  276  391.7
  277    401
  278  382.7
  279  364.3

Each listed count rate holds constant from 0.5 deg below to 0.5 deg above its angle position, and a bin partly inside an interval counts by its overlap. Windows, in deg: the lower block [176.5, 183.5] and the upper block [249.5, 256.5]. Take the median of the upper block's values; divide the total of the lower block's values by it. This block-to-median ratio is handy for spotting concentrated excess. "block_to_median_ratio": 7.4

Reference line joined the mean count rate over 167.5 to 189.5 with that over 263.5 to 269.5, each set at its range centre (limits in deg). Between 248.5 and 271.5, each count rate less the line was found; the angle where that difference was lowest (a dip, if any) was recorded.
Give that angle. 251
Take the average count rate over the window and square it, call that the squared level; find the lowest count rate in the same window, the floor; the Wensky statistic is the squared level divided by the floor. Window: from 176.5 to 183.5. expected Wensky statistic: 456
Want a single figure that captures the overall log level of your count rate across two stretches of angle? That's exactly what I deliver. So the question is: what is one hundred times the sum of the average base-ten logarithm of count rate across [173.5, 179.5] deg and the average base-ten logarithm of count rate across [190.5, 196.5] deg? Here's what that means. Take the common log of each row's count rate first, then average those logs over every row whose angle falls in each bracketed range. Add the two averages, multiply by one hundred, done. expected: 518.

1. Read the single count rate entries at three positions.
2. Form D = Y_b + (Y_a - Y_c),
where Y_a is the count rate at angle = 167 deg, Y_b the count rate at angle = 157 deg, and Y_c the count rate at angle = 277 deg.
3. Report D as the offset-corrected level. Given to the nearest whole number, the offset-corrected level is 348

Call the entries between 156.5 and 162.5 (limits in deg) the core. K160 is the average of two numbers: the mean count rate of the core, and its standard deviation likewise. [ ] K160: 199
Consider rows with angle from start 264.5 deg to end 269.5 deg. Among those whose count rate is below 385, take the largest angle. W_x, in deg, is 267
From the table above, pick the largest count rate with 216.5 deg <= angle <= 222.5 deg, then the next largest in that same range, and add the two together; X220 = 583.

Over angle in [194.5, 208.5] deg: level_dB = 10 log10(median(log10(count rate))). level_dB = 3.82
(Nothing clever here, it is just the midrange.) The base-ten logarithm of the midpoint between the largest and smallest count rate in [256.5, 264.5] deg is 2.61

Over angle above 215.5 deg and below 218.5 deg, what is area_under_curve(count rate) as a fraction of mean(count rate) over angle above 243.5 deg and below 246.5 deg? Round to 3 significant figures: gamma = 2.09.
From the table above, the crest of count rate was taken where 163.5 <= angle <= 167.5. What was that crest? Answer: 392.1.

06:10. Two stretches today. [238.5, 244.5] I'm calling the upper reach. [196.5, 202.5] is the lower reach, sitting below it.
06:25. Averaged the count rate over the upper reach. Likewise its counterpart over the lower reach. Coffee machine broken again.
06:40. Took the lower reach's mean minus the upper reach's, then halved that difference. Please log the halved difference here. -47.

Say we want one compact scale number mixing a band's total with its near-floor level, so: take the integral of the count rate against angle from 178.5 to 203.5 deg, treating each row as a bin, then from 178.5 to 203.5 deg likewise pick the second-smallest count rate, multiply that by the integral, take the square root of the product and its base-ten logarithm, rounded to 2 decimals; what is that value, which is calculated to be 3.18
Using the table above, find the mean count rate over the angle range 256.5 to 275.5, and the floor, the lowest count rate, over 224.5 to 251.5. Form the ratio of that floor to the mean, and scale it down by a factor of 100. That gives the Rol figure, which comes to 0.0079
